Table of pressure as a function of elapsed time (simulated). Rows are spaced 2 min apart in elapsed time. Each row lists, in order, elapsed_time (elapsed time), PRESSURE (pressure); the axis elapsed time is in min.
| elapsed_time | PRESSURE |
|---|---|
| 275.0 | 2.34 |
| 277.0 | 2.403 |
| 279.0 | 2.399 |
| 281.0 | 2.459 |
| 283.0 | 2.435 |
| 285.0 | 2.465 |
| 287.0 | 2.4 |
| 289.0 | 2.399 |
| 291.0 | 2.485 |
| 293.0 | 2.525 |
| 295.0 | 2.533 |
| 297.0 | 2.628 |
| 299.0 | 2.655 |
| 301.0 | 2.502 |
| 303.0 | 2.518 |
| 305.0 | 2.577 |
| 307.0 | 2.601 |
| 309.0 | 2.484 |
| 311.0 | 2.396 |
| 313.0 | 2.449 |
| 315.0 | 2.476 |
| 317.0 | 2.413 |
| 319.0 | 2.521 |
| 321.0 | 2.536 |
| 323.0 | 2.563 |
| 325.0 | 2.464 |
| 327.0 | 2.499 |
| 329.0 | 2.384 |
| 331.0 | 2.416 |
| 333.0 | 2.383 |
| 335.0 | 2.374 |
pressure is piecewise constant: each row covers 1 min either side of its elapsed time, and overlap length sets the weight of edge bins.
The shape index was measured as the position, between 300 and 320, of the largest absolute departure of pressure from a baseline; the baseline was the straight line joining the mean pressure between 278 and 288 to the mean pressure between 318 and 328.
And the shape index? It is 307.0 min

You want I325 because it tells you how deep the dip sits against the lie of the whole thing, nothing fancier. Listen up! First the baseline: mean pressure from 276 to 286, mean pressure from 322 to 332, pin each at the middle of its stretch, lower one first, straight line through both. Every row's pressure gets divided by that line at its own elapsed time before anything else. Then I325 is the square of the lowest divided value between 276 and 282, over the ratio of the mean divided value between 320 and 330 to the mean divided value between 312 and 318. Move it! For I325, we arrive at 0.96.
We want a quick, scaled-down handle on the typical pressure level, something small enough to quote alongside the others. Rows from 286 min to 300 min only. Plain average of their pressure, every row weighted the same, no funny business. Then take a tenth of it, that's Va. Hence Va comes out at 0.252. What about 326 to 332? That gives 0.243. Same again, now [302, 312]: 0.252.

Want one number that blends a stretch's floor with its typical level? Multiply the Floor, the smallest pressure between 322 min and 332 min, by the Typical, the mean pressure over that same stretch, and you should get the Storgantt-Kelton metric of 5.88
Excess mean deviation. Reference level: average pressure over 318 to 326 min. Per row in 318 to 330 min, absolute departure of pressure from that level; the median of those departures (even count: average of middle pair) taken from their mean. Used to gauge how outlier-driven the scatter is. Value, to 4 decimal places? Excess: 0.0135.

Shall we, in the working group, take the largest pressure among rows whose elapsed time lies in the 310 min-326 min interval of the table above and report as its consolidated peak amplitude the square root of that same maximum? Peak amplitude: 1.60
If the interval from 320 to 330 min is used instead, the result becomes 1.60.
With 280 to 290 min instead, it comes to 1.57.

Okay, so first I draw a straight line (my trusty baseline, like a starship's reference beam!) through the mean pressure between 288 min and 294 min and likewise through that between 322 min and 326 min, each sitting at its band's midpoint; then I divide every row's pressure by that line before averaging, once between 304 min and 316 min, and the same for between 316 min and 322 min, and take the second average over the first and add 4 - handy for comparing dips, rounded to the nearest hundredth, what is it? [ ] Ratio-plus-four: 4.99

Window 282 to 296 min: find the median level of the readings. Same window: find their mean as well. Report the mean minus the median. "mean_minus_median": 0.00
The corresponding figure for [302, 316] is 0.02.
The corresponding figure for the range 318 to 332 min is -0.02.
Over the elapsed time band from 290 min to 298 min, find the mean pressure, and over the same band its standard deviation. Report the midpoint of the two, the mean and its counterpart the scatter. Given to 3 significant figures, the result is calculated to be 1.30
